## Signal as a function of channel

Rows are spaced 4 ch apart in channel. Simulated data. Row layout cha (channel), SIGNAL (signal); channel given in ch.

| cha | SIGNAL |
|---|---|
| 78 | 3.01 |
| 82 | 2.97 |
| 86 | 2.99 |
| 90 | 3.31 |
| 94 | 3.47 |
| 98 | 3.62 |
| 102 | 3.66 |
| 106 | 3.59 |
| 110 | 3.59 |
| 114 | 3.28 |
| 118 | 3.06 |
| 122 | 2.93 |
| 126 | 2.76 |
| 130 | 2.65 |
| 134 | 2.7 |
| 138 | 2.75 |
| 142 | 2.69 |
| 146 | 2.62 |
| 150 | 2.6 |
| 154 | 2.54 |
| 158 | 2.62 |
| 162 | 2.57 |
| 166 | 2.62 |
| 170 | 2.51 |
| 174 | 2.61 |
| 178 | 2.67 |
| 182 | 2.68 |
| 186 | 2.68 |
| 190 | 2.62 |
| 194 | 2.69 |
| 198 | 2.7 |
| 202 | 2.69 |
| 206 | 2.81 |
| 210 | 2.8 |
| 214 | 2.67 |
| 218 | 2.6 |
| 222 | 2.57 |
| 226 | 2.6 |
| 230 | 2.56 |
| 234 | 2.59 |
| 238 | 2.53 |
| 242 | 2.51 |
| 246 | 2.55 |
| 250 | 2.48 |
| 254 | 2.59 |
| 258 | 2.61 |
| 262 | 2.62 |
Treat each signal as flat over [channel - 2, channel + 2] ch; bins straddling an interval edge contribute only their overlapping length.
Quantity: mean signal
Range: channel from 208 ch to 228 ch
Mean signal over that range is 2.65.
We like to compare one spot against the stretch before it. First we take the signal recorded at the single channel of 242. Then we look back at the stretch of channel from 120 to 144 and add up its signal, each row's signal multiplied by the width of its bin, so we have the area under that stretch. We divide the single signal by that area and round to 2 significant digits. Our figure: 0.038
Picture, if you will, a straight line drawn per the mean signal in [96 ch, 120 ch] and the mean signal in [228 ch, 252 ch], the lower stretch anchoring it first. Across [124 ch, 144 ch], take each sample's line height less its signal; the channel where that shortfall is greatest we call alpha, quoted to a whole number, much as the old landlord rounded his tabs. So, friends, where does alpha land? 130 ch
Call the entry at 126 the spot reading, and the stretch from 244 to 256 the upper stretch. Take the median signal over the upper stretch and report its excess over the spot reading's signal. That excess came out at -0.21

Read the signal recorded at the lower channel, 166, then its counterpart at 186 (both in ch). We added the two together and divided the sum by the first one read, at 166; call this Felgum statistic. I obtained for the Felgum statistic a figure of 2.02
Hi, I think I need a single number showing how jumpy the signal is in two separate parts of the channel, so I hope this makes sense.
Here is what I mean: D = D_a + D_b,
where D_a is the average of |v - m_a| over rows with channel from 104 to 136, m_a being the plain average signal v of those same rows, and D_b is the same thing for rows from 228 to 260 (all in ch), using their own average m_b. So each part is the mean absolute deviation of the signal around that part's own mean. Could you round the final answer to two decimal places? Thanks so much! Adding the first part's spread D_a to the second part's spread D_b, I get 0.35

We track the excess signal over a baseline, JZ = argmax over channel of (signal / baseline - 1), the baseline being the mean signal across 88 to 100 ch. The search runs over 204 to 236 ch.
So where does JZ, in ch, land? 206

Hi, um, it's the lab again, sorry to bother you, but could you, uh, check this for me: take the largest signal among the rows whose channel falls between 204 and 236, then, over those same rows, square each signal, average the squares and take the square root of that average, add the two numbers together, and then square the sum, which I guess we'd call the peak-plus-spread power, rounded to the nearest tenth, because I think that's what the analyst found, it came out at 29.8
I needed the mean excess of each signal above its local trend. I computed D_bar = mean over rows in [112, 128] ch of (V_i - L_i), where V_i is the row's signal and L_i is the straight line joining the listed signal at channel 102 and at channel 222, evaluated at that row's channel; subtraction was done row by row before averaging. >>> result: -0.49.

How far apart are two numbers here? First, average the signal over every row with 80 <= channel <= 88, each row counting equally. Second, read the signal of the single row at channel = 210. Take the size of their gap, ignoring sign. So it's 0.18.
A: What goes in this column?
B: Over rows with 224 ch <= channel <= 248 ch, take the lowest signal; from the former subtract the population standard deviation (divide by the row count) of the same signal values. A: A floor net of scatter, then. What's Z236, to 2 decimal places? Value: 2.48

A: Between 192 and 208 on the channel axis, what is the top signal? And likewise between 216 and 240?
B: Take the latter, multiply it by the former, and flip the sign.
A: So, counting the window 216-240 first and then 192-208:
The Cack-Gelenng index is -7.3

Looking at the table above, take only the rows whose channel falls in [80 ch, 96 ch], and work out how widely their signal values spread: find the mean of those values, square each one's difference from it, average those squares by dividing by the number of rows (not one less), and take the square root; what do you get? 0.213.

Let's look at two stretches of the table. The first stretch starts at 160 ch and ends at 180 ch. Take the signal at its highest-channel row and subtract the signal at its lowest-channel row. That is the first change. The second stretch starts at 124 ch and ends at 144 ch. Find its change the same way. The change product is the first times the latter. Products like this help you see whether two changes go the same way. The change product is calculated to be -0.007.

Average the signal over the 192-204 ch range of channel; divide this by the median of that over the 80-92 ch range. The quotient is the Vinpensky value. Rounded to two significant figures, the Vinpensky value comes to 0.90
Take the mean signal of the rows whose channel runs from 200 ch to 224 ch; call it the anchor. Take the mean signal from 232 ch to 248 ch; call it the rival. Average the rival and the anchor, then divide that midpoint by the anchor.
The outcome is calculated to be 0.97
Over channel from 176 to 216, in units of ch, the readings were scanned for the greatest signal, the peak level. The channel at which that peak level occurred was 206 ch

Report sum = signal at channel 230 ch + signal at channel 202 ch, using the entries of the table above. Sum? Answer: 5.25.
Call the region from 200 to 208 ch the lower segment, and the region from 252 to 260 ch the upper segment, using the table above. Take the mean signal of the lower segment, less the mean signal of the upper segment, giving 0.15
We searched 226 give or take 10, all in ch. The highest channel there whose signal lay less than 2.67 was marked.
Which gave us 234 ch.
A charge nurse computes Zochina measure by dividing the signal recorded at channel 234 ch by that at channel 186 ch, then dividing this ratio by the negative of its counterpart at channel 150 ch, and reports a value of -0.37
